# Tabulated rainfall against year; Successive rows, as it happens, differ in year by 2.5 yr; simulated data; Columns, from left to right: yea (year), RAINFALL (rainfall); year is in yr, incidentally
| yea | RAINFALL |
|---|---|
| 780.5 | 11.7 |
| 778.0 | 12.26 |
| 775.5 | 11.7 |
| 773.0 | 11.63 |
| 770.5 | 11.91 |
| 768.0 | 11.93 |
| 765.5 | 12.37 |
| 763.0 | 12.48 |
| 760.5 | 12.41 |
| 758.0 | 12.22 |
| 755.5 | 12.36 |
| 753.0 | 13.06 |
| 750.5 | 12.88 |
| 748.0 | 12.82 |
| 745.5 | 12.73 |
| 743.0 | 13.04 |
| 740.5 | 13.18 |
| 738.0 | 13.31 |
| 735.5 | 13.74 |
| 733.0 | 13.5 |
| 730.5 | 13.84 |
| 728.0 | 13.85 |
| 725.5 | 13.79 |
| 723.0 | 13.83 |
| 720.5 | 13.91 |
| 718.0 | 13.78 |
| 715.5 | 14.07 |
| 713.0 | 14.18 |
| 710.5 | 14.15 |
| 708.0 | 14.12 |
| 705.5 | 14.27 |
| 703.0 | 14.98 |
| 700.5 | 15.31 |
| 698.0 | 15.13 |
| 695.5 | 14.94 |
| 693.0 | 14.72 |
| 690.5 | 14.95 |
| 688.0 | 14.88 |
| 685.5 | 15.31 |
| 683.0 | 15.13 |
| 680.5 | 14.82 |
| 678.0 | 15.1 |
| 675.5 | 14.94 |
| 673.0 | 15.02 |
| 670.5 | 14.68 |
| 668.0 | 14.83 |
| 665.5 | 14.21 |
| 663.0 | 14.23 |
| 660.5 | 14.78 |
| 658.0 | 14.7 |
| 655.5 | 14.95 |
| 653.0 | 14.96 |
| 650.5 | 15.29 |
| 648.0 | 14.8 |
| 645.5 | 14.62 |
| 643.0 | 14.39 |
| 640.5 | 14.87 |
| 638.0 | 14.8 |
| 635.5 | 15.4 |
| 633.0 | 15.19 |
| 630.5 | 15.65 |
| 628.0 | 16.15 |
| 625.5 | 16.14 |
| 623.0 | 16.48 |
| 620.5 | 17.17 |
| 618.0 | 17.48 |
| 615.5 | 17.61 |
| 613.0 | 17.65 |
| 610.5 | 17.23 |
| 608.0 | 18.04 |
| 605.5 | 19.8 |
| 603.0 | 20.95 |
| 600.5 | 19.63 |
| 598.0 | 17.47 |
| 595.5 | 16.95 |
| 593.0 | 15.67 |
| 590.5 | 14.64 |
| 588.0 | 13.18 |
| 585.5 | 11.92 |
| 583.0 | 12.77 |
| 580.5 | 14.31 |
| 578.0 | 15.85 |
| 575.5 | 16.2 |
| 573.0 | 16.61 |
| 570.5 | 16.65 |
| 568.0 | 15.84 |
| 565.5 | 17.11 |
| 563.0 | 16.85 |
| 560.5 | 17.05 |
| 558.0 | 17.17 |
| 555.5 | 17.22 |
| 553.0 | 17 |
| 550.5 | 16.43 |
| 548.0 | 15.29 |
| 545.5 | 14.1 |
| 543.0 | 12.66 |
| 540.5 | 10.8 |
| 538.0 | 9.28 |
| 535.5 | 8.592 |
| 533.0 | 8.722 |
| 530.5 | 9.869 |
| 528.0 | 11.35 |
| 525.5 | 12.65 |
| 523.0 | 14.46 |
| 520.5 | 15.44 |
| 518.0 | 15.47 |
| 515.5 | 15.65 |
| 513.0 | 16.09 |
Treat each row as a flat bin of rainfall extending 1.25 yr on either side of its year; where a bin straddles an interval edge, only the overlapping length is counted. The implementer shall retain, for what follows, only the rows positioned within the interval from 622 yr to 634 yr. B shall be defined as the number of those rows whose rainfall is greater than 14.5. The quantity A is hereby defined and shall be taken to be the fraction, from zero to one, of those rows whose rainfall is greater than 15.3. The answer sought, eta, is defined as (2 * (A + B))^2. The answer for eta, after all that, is 135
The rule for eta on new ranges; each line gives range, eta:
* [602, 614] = 144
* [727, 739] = 0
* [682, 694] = 108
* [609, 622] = 144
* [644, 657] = 100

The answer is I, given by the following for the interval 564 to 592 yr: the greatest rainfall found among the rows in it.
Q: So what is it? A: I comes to 17.11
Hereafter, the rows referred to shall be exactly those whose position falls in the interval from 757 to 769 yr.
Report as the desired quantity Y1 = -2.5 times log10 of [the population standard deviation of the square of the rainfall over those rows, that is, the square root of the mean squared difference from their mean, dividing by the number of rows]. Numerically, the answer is -1.7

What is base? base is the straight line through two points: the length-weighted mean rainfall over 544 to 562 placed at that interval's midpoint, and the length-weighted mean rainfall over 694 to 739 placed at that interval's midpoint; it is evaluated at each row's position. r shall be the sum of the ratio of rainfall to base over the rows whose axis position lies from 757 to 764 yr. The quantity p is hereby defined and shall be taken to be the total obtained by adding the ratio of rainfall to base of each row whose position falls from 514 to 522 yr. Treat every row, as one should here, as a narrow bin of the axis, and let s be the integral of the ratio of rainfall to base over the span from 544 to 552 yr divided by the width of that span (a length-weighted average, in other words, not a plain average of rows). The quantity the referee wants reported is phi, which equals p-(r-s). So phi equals 1.0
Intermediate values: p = 2.78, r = 2.73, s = 0.93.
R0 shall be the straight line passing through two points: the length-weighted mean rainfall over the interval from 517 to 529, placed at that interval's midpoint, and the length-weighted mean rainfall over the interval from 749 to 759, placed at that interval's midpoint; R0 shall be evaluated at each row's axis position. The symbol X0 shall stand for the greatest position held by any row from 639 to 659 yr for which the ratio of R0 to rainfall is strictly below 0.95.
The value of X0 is 658.0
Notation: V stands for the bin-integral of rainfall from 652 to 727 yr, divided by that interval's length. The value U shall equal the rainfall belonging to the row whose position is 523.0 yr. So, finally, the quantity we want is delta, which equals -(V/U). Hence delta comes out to -1.01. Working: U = 14.46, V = 14.6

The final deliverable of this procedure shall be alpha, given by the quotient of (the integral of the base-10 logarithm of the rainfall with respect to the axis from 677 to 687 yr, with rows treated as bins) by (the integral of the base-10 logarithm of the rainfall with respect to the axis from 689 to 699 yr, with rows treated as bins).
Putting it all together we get 1.00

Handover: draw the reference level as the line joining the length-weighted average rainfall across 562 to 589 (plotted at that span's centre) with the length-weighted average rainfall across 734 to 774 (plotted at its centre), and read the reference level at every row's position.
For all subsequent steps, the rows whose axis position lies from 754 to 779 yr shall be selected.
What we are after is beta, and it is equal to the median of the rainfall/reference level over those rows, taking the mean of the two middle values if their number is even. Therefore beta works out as 0.98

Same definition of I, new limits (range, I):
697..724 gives 15.31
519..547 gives 15.44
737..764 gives 13.31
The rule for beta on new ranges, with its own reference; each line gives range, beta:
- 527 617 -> 1.06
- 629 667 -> 1.05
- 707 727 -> 1.06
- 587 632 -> 1.17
